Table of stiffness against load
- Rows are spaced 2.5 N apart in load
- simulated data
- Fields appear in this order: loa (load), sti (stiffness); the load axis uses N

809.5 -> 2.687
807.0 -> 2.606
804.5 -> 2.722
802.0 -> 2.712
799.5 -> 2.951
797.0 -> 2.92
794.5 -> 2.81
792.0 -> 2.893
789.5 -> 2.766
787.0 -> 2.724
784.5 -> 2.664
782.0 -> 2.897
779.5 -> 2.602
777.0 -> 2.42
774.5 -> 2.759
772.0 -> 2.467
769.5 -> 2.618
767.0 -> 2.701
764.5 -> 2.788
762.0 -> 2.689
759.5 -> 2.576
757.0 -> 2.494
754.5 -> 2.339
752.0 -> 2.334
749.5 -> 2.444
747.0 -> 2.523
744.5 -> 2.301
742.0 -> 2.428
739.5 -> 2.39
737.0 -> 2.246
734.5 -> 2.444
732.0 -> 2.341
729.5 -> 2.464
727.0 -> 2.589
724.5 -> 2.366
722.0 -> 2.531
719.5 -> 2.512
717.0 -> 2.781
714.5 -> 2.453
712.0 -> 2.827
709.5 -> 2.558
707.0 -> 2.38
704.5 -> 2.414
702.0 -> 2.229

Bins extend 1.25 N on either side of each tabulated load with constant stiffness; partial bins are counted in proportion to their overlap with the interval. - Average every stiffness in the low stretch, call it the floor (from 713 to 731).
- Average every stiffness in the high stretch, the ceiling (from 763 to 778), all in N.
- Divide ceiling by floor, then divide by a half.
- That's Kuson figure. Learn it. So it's 2.08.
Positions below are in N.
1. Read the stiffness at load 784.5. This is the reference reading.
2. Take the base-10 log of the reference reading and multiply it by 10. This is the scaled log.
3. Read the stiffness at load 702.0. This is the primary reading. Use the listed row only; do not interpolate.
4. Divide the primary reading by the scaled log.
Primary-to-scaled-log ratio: 0.52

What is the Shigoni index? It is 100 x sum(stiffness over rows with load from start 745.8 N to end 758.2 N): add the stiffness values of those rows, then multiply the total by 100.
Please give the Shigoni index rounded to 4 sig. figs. 1213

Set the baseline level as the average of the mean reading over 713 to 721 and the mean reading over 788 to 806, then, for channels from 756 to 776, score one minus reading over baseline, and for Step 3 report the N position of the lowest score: 764.5 N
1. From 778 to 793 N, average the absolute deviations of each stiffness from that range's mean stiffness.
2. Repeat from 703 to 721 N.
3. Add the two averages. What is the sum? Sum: 0.233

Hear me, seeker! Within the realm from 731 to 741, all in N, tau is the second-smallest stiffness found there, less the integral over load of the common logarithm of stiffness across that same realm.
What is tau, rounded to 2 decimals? -1.38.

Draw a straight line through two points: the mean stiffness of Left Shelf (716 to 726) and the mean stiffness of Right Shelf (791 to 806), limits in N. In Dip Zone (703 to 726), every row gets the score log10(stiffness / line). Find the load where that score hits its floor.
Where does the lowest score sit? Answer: 724.5 N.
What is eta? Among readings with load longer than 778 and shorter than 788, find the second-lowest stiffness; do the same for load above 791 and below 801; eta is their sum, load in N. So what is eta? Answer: 5.6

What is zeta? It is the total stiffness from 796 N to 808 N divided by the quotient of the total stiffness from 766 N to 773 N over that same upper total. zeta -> 25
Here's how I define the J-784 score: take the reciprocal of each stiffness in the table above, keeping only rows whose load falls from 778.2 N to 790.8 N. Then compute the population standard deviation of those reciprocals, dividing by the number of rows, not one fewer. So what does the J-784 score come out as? 0.0132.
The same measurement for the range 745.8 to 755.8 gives 0.0134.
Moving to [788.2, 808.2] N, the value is 0.0143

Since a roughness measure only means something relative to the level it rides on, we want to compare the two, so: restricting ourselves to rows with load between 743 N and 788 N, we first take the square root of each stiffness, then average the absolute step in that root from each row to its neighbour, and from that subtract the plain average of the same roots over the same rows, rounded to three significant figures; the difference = -1.56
